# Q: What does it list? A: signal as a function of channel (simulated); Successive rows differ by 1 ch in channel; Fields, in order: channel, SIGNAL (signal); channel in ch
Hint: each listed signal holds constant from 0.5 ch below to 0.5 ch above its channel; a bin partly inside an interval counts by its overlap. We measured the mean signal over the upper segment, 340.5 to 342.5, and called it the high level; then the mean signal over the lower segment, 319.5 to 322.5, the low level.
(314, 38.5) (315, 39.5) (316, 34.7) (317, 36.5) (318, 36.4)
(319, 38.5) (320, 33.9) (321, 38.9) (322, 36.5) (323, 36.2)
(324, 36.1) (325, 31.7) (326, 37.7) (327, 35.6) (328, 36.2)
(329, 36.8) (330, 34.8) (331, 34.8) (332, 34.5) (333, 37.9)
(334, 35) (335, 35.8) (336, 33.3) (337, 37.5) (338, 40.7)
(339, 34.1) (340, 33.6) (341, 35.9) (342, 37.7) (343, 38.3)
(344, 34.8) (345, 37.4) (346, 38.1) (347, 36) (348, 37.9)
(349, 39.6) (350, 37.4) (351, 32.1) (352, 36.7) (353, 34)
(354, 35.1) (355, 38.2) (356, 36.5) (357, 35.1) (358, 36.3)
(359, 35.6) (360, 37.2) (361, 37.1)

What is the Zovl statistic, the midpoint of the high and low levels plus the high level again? 73.4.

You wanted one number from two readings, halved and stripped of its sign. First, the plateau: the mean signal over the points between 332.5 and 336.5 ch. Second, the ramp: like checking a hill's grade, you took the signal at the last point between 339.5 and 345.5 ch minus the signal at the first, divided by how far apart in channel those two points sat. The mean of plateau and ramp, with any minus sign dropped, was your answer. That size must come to 18.1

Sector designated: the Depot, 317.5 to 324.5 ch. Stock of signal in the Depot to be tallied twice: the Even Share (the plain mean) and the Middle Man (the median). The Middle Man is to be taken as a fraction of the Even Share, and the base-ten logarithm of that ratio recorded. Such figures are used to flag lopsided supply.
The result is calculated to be -0.003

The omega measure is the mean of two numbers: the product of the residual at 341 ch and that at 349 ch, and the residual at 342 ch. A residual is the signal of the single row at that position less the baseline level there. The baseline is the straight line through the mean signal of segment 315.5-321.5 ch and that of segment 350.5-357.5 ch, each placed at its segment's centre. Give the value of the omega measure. 1.2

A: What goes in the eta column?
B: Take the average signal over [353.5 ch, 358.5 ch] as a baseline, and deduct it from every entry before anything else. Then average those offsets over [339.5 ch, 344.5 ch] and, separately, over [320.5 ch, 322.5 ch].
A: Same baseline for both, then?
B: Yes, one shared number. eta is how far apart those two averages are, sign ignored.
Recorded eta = 1.6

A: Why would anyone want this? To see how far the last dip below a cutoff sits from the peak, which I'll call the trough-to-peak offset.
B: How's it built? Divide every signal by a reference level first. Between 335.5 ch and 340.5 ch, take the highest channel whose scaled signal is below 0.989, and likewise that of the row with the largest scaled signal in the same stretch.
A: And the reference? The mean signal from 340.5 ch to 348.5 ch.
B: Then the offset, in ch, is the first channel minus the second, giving 2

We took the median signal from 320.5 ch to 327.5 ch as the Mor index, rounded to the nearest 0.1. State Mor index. 36.2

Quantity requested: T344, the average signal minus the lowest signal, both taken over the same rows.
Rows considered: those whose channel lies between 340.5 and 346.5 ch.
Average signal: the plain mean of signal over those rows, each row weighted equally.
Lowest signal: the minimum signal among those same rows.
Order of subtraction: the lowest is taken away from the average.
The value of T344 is 2.2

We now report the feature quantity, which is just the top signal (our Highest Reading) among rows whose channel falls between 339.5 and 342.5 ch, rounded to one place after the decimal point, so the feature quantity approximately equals 37.7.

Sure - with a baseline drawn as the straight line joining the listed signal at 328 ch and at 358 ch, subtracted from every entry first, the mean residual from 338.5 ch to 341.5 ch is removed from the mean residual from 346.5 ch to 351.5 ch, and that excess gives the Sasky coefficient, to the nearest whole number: 2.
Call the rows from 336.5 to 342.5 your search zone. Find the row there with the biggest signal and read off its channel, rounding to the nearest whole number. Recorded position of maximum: 338 ch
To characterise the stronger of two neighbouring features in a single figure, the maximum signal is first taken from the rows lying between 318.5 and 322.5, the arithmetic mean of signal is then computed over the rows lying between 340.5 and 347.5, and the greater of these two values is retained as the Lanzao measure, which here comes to 38.9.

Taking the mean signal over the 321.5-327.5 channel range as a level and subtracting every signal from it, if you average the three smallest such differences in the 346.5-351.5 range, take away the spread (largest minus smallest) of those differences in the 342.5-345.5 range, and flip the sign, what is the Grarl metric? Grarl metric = 6.2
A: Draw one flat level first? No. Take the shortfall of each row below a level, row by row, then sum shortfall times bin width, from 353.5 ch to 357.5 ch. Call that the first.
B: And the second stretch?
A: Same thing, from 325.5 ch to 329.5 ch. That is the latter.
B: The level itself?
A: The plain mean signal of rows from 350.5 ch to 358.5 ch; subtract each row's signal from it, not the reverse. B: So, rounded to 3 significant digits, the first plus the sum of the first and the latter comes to -10.1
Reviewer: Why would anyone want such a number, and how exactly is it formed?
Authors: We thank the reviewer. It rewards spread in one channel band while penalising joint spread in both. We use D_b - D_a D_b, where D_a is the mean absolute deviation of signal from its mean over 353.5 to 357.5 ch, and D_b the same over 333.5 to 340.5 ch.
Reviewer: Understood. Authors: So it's -0.24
